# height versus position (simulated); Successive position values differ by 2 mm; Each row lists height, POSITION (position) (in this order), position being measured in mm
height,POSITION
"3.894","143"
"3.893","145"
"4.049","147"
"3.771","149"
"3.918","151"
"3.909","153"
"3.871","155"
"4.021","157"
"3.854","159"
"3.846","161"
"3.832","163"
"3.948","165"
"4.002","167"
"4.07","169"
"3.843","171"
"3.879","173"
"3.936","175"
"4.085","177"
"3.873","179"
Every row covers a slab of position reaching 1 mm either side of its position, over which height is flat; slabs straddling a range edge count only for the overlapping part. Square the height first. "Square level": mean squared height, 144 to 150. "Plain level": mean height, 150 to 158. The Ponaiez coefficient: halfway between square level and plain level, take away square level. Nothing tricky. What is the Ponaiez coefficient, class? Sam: -5.66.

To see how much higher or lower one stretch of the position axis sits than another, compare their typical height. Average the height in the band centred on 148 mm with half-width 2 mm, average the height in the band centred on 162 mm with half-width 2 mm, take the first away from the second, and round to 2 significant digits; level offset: -0.071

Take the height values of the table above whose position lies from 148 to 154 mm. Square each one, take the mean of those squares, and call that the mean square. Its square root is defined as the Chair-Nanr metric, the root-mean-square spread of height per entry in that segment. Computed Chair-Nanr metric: 3.87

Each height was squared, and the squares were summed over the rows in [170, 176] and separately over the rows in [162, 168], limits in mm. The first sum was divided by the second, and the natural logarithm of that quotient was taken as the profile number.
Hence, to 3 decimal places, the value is -0.021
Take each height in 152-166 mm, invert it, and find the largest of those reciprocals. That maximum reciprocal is 0.261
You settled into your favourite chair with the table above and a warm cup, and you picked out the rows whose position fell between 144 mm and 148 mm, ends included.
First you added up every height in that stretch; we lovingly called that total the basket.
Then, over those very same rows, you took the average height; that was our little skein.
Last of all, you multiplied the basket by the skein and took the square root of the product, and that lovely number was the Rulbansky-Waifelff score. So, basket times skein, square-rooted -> 5.62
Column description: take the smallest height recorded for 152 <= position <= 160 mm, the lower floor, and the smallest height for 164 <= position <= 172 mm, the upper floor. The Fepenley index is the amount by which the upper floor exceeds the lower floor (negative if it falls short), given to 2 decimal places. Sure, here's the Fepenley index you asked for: -0.01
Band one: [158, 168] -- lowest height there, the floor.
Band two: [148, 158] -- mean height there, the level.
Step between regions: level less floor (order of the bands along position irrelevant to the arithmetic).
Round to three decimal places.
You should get 0.066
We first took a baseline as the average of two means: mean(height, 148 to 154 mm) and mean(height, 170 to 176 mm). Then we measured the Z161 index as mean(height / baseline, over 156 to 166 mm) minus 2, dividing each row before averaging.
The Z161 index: -0.994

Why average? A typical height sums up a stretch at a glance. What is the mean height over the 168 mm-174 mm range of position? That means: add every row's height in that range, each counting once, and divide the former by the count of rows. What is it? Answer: 3.93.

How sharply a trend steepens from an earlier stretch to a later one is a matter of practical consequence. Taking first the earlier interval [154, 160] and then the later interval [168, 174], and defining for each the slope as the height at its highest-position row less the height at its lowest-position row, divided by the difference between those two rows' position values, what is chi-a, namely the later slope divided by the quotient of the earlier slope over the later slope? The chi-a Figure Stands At -0.54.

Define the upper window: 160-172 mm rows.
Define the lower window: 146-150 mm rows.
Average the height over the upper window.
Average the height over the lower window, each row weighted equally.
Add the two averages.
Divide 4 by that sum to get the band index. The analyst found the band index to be 0.511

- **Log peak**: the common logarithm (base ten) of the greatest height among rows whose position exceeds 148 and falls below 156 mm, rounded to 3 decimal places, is 0.593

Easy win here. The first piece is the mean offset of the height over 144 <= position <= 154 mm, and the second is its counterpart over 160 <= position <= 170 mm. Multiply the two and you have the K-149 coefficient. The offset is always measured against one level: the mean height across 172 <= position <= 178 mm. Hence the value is 0.0016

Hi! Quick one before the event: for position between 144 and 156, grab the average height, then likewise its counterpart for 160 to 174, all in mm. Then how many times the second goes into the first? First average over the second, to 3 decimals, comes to 0.996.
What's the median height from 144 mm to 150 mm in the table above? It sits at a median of 3.89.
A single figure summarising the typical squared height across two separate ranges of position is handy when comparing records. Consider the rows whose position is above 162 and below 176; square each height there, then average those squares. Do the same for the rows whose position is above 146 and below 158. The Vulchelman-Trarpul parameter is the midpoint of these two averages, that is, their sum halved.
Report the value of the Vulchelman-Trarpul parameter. 15.43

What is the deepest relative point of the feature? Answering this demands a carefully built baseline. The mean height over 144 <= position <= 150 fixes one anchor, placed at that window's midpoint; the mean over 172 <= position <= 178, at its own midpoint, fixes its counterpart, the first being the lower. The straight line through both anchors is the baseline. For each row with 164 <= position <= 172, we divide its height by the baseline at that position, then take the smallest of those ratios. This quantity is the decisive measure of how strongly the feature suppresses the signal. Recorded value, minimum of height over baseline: 0.971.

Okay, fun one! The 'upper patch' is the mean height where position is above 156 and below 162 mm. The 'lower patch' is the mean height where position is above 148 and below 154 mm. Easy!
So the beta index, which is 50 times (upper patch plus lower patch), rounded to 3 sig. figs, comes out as 389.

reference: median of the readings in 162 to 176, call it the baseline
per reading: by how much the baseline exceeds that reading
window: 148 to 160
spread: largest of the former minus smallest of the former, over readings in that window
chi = 0.250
